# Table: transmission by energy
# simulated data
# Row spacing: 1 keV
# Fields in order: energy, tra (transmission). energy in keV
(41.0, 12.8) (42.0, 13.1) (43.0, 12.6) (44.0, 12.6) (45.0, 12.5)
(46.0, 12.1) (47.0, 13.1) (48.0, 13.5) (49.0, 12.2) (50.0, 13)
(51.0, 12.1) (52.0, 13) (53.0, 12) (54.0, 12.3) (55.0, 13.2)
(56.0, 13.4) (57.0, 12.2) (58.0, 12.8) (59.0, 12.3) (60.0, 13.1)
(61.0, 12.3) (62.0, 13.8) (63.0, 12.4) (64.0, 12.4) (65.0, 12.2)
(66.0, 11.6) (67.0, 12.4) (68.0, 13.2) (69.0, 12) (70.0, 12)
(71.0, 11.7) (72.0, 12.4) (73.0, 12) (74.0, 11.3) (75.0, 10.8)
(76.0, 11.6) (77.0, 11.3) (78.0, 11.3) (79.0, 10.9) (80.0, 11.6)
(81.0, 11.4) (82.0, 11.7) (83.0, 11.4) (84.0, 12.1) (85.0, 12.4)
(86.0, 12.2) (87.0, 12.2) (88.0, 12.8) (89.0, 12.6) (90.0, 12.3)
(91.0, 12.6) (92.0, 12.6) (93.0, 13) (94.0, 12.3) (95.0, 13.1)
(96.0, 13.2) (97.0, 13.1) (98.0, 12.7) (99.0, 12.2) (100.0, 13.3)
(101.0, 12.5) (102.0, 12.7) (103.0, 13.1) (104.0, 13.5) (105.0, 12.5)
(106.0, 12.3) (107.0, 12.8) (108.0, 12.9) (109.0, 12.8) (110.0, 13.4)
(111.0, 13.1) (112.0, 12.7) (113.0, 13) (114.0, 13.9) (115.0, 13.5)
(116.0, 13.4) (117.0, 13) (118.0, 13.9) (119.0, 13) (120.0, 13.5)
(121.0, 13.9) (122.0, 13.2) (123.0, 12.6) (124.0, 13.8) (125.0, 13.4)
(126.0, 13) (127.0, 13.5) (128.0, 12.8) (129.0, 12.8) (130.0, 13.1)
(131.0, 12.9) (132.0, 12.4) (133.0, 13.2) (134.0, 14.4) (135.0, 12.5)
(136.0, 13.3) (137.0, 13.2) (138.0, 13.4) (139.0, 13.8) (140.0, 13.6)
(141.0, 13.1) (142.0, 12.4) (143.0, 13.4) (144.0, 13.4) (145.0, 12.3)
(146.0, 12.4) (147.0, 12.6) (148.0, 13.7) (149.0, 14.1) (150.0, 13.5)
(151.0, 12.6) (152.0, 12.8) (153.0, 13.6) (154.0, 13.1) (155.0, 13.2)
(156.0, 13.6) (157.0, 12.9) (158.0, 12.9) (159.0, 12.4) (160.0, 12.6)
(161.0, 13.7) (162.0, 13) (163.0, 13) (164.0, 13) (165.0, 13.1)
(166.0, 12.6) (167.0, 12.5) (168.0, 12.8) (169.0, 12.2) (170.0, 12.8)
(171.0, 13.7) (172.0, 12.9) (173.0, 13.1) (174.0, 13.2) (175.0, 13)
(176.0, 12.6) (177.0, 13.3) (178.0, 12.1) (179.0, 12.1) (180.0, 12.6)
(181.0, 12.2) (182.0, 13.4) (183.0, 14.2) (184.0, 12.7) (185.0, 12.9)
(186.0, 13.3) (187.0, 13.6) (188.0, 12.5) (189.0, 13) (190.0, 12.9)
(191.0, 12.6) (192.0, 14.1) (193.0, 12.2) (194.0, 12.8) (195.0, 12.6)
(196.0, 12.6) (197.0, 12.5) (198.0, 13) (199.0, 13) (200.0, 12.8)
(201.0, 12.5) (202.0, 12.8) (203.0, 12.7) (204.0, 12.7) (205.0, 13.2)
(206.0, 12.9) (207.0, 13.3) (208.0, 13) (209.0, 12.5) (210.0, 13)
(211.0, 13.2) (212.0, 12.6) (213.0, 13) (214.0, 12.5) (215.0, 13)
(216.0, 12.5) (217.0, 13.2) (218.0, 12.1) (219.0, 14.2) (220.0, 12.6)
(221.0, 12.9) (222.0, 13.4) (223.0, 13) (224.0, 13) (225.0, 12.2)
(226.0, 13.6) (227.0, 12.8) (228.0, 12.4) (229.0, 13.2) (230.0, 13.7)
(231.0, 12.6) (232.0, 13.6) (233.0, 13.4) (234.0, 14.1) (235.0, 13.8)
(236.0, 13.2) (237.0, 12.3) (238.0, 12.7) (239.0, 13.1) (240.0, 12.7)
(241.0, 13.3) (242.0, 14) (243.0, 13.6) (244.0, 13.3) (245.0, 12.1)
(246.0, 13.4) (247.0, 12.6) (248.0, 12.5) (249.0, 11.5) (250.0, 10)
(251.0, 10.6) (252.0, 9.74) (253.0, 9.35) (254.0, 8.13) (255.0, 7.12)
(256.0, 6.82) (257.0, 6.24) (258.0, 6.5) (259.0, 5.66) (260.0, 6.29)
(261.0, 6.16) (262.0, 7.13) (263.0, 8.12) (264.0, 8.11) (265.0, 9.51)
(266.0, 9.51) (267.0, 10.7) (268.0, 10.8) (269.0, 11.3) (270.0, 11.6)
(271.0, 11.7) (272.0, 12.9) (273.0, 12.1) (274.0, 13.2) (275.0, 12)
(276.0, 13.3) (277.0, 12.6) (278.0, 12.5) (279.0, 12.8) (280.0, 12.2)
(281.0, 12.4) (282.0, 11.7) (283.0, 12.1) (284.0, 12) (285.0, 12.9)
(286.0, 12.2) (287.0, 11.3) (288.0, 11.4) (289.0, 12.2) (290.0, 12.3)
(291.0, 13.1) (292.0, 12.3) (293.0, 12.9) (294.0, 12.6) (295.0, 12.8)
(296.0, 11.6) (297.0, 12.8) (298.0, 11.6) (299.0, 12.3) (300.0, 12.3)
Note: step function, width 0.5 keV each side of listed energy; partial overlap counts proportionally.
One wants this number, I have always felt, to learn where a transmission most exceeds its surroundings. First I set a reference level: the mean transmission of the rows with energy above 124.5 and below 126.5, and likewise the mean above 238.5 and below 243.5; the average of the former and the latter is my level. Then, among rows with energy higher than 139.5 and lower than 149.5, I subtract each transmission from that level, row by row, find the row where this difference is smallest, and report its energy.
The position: 149.0 keV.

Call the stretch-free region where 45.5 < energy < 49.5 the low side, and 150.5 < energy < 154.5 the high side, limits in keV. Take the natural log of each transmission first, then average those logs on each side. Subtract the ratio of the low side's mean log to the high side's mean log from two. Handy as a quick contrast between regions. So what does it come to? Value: 1.01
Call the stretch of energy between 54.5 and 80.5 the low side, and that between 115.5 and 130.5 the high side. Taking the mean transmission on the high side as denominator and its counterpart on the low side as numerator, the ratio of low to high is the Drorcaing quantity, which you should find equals 0.92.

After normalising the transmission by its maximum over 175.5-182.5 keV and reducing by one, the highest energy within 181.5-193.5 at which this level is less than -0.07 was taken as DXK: 193.0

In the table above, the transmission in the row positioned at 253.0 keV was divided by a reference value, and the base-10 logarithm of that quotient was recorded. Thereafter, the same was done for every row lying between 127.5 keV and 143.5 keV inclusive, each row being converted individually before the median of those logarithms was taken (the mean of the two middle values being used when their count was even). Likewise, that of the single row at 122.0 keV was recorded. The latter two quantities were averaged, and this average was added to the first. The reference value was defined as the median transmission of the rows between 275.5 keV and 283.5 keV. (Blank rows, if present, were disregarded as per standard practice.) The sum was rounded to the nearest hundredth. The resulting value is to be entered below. -0.10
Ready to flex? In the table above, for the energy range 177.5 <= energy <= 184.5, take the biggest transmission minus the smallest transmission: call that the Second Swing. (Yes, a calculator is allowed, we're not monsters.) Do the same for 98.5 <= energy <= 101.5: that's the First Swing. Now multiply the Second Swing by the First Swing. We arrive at 2.31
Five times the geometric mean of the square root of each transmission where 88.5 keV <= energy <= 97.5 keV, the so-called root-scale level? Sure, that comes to 17.9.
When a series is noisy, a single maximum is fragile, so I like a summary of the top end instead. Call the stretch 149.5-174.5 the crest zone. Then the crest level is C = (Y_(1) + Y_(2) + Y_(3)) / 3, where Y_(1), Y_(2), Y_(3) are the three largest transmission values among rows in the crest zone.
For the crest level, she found 13.7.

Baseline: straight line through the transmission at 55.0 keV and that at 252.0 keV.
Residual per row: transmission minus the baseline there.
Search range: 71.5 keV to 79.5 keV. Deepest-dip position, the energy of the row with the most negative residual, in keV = 75.0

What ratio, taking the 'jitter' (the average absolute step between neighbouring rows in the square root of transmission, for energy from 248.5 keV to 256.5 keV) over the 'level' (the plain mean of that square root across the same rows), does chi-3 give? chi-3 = 0.046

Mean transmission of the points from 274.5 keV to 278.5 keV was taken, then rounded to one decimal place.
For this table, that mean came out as 12.6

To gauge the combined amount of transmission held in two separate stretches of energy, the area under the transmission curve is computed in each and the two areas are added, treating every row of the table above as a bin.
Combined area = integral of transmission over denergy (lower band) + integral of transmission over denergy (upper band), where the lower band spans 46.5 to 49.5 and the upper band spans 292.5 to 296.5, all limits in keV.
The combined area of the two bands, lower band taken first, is 89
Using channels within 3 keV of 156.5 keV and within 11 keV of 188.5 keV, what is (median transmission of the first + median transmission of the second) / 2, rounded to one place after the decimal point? 12.9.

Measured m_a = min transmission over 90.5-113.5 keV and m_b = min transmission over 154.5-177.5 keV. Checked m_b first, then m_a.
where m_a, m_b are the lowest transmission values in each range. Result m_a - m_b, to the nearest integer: 0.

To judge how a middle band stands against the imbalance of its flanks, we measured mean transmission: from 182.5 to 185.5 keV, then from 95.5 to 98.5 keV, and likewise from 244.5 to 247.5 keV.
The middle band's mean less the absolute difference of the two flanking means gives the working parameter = 13.0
